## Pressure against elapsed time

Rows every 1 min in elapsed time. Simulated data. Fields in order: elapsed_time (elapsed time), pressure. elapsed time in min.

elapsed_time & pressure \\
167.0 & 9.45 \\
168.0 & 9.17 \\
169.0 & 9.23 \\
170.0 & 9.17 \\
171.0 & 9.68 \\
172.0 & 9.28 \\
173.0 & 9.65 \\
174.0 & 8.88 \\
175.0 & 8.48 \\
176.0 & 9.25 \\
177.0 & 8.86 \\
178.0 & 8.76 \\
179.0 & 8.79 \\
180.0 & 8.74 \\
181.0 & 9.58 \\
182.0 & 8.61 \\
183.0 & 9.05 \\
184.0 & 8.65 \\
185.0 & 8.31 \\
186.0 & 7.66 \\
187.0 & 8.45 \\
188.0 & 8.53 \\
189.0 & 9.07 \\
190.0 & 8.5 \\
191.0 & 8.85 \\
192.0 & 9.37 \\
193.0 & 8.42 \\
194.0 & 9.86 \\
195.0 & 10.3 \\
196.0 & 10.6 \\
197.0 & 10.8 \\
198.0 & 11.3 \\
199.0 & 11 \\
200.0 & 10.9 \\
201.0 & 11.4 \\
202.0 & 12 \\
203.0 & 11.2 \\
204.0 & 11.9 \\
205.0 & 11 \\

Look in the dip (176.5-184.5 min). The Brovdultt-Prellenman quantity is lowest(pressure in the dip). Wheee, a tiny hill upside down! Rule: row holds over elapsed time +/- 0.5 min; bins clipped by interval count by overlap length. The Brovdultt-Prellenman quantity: 8.61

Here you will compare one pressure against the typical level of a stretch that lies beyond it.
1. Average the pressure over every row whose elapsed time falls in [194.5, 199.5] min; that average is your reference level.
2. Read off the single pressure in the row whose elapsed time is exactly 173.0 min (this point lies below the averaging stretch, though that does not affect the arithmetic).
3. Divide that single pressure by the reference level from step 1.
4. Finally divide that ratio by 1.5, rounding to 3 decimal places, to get 0.596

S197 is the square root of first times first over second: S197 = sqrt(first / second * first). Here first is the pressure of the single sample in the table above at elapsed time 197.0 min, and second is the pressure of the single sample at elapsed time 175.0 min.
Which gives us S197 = 3.71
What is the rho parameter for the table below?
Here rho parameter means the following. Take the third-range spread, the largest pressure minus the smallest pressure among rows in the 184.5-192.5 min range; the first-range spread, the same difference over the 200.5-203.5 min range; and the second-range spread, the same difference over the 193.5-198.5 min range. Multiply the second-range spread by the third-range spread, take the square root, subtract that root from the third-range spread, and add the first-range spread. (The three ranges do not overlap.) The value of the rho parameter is 0.9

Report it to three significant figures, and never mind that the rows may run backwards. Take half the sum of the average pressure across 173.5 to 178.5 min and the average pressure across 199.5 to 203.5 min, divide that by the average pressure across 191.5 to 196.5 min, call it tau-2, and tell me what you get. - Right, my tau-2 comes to 1.04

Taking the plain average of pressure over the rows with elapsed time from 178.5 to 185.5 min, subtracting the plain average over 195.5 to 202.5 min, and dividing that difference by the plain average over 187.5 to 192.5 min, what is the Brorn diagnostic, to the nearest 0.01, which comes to -0.26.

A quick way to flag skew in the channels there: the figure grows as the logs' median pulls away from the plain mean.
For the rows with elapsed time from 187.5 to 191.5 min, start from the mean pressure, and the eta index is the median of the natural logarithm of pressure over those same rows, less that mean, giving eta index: -6.6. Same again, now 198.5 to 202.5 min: -8.9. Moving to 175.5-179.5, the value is -6.7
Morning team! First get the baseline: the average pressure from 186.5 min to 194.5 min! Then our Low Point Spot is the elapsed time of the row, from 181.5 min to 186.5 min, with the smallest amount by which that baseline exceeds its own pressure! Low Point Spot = 183.0 min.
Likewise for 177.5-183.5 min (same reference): 181.0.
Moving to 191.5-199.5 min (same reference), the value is 198.0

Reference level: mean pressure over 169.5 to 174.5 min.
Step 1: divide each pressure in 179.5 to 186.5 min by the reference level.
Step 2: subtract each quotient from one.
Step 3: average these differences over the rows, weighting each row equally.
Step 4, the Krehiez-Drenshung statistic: 0.072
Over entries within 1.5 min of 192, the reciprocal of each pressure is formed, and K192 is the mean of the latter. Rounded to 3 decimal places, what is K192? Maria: 0.113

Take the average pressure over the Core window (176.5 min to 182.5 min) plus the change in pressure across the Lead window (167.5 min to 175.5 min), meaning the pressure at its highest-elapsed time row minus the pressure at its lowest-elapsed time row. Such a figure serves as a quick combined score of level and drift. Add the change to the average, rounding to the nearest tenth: 8.2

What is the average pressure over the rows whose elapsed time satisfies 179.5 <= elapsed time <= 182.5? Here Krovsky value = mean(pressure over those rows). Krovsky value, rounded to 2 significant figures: 9.0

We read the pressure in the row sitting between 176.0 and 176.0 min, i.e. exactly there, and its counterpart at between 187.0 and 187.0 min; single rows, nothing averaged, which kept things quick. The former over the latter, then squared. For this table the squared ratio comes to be 1.20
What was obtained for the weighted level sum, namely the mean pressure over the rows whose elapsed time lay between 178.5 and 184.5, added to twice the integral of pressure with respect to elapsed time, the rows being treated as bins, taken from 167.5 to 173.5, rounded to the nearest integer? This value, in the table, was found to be 121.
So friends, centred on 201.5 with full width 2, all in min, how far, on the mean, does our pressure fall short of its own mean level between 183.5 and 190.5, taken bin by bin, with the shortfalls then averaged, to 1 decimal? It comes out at -3.2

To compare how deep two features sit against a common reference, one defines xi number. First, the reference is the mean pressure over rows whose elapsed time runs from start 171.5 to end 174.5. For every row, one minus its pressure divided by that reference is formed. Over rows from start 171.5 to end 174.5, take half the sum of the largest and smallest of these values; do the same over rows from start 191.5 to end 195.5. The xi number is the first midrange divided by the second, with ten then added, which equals 9.9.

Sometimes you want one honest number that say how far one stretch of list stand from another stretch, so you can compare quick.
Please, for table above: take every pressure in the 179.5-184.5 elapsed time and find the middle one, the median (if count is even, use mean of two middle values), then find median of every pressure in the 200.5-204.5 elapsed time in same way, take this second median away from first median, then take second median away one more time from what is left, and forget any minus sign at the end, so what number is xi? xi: 15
